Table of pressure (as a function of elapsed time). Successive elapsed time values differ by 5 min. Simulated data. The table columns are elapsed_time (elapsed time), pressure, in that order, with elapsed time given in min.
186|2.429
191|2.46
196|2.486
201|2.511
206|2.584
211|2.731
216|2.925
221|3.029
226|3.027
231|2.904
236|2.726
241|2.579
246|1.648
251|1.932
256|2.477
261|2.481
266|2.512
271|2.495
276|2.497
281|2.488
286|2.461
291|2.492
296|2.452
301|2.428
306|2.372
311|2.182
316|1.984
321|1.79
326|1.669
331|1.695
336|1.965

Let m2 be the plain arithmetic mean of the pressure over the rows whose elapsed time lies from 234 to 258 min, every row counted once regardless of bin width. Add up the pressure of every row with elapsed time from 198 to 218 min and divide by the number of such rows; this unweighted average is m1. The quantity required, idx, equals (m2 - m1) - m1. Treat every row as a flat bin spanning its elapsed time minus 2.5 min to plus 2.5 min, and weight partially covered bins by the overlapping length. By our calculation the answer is -3.1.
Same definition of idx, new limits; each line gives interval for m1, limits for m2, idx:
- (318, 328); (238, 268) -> -1.2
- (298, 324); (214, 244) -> -1.4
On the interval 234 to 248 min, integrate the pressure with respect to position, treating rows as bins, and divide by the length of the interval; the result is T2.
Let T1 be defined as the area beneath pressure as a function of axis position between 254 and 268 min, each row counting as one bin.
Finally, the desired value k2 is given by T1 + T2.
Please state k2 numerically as 37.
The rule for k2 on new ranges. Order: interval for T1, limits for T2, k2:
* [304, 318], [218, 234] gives 33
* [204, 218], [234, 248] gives 41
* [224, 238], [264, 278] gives 43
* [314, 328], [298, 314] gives 28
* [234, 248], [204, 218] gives 35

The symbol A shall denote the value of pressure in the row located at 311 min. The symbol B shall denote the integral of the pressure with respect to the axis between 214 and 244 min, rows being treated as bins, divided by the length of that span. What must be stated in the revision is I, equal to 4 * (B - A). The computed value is 2.65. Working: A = 2.182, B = 2.84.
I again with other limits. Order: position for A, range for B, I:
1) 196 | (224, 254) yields -0.10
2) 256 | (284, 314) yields -0.35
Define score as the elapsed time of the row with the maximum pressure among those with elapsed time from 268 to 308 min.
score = 276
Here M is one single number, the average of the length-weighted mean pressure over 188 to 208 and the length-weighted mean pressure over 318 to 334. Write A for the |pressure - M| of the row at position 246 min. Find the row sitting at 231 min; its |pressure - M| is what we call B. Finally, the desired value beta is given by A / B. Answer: 0.6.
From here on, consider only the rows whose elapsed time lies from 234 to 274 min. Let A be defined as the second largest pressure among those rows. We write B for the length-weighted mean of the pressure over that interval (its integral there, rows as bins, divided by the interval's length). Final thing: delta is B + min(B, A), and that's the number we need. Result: 4.7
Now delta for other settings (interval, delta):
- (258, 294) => 5.0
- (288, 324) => 4.5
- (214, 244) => 5.7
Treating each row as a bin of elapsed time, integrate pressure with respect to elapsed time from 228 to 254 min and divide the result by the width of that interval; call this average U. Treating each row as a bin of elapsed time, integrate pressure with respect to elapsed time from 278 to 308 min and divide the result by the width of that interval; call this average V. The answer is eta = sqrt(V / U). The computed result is 1.02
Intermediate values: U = 2.4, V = 2.5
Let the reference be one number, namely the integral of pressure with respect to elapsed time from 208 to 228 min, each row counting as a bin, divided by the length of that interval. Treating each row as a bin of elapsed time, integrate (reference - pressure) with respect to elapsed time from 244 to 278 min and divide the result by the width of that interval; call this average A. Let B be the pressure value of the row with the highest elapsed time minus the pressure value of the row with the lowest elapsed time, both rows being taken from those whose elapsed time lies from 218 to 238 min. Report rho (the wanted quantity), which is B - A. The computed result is -0.92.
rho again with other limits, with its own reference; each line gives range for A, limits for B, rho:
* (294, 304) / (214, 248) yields -1.76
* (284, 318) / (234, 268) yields -0.79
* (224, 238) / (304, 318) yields -0.42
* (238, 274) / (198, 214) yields -0.38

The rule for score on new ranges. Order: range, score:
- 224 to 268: 226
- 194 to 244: 221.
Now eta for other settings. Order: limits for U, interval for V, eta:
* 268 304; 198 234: 1.07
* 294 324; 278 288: 1.06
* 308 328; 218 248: 1.18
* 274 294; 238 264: 0.95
